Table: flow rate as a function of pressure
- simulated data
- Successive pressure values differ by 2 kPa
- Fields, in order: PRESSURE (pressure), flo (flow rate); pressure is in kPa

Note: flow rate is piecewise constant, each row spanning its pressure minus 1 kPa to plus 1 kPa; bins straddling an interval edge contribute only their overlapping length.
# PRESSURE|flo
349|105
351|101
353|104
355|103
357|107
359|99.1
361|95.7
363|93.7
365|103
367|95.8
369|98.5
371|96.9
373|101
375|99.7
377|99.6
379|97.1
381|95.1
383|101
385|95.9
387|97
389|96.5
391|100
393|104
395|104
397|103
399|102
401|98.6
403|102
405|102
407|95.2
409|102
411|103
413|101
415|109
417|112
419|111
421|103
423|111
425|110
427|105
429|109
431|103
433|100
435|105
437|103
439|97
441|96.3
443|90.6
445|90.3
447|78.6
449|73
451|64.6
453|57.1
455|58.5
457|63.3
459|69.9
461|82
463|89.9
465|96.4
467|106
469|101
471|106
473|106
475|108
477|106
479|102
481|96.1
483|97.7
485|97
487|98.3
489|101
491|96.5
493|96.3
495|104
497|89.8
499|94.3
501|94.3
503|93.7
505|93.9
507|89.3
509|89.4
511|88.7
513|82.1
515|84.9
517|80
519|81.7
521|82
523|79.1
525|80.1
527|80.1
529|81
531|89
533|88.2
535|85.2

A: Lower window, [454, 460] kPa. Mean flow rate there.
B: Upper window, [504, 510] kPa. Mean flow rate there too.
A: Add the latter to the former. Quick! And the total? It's 155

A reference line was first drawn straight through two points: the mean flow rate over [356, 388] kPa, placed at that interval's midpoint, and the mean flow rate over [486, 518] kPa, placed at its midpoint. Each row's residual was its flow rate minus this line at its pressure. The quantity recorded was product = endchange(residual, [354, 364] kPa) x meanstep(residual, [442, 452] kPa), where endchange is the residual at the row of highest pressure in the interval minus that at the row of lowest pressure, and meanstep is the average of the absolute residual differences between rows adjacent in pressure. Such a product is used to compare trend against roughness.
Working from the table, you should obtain -57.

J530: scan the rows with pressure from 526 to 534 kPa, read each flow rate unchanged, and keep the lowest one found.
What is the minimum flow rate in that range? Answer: 80.1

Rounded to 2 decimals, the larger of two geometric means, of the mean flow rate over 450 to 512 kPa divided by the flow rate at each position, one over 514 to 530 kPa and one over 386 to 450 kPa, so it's 1.13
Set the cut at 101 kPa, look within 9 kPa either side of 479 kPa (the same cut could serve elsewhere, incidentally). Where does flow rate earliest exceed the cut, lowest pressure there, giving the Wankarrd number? 471 kPa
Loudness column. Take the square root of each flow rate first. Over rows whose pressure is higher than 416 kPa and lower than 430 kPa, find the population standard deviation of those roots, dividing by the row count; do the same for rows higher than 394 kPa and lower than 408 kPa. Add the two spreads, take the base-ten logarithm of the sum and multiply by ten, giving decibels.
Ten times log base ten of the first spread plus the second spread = -5.3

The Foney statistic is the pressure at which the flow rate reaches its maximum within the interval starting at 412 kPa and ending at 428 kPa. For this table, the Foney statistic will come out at 417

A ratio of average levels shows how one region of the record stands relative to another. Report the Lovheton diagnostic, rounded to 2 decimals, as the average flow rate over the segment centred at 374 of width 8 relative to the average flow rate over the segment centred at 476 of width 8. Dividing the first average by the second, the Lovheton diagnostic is 0.94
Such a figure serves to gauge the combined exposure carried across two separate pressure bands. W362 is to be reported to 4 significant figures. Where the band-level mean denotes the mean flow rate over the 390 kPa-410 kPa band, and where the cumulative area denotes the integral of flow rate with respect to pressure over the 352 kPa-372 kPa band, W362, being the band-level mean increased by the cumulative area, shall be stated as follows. 2095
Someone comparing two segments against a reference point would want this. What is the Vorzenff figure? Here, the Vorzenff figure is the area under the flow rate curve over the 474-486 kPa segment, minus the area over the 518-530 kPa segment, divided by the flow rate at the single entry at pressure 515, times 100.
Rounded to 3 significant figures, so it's 289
